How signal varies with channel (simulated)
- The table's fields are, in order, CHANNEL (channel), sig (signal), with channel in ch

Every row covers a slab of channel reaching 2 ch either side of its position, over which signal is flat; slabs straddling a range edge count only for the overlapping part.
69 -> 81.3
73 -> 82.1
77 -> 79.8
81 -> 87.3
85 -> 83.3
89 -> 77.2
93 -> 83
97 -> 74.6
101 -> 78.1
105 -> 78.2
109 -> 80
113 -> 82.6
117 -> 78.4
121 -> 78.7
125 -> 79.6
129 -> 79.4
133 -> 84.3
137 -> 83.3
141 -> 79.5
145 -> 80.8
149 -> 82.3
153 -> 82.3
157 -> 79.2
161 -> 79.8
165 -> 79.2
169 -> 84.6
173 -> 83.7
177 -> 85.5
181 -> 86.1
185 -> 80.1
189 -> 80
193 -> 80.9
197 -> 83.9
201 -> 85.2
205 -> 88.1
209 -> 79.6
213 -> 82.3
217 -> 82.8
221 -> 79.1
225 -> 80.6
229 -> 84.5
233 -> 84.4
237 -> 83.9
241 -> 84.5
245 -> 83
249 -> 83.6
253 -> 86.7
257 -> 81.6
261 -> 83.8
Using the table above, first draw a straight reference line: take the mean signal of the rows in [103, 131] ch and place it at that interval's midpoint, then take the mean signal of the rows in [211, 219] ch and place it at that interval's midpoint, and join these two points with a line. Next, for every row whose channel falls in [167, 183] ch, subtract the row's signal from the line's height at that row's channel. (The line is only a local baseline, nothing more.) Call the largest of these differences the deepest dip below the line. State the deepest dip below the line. -2.4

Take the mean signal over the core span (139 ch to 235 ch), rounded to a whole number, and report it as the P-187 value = 82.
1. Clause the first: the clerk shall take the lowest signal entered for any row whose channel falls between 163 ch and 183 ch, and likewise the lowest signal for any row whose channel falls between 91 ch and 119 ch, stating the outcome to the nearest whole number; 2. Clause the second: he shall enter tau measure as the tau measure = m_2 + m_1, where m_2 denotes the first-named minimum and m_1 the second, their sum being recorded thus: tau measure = 154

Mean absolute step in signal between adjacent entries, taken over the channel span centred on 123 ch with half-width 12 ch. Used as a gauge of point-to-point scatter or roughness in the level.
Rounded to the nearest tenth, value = 2.1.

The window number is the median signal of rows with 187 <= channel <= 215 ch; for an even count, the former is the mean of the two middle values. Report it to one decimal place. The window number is 82.3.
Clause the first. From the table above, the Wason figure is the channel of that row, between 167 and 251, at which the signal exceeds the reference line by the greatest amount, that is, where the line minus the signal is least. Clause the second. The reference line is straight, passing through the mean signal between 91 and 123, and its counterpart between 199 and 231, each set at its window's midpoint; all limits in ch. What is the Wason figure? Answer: 205 ch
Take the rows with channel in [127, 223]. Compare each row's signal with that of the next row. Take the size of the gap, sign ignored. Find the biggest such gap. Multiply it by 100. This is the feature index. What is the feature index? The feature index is 850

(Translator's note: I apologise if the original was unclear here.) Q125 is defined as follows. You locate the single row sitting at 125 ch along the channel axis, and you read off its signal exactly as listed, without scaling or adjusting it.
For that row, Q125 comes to 79.6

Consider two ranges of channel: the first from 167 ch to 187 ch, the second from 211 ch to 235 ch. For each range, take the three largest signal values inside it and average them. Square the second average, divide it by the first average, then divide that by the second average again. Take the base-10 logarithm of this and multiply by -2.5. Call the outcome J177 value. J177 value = 0.019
